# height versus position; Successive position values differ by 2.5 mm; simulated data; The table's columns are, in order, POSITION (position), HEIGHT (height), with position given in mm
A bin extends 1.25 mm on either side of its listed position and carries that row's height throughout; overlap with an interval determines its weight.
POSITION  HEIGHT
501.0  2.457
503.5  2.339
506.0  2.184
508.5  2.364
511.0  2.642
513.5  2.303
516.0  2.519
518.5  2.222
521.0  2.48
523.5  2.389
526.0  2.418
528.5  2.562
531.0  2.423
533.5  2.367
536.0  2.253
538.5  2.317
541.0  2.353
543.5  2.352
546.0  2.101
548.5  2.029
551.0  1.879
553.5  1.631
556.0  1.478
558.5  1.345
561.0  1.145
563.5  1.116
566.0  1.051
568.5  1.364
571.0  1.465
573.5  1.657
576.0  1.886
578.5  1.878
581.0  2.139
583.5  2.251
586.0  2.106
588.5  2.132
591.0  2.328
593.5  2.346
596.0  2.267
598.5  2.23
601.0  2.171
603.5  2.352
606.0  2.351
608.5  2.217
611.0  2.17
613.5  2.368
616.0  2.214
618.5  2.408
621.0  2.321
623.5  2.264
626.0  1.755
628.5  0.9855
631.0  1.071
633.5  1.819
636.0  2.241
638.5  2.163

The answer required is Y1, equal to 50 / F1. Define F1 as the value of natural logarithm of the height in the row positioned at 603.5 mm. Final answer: 58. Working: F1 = 0.86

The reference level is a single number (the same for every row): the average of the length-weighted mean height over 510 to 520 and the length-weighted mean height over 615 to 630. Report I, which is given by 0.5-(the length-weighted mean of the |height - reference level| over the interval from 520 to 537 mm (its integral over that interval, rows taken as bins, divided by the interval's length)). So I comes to 0.3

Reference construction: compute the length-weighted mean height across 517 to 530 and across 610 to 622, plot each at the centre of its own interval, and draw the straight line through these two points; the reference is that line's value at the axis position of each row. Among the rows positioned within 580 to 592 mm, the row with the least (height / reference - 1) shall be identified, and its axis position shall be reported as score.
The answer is 586.0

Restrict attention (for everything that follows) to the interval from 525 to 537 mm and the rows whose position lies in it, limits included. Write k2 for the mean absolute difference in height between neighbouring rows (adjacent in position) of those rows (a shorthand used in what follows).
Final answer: 0.11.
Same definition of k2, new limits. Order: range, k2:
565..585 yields 0.17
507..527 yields 0.22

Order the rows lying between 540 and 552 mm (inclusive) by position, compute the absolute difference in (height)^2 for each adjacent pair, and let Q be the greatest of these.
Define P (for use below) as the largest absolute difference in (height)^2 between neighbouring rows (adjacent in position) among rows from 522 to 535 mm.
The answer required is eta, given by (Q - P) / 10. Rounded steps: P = 0.72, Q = 1.1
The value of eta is 0.04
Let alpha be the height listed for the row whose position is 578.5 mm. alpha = 1.878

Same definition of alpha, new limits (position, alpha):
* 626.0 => 1.755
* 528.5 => 2.562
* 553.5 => 1.631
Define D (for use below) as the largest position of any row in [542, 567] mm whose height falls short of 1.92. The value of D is 566.0 mm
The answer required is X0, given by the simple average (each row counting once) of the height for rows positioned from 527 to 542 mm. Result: 2.38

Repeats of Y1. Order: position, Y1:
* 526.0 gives 57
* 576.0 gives 79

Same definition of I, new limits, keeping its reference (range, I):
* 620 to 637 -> 0.0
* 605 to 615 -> 0.4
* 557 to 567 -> -0.5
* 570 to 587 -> 0.2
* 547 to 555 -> 0.1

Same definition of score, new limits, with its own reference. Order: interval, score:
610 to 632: 628.5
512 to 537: 518.5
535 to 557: 556.0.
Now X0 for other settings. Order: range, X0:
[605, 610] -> 2.28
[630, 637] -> 1.71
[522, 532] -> 2.45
